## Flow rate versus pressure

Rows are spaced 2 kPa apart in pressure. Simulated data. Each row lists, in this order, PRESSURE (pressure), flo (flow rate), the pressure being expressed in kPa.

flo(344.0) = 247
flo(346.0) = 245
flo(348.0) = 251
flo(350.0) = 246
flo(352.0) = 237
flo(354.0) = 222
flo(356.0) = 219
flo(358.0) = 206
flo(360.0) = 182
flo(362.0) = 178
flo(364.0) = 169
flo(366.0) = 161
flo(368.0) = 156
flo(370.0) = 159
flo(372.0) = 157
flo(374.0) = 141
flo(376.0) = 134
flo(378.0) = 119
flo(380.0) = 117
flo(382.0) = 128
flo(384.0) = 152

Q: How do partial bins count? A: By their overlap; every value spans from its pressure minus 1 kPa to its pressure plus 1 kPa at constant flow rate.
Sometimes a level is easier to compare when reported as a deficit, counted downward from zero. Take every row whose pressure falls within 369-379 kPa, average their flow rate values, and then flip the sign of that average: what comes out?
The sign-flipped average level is -142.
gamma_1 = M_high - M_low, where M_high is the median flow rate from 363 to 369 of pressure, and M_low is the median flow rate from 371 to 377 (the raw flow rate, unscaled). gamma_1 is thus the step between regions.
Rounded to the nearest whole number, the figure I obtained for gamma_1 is 20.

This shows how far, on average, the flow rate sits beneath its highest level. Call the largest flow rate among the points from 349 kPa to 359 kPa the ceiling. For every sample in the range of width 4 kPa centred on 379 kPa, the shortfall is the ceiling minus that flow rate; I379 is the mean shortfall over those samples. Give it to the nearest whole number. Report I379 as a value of 128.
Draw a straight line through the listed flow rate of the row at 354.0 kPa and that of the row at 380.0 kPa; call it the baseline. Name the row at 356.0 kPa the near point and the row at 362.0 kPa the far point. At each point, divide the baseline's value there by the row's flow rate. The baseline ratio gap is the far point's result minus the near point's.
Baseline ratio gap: 0.09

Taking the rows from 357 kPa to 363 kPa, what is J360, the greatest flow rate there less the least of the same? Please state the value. 28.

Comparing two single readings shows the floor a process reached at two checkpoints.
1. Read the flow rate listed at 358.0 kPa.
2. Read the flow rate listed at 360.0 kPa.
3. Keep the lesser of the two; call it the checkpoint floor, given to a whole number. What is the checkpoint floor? 182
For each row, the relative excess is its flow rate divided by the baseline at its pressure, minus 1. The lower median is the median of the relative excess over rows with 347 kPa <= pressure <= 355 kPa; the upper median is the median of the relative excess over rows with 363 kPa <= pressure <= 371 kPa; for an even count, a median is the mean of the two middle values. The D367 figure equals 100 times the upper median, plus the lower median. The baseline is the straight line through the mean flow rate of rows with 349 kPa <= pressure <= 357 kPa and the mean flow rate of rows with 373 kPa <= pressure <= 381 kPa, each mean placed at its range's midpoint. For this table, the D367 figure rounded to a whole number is -7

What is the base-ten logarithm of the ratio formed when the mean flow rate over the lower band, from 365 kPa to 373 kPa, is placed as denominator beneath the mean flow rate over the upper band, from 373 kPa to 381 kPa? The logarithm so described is -0.093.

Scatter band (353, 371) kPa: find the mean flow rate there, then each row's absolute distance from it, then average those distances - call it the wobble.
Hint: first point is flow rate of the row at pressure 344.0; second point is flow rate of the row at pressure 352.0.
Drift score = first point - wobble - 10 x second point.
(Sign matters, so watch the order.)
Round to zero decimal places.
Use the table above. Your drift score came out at -2144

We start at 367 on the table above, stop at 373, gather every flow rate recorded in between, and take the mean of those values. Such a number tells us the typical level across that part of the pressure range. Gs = 157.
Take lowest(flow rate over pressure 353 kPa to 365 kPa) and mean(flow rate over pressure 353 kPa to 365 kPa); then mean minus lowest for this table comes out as 27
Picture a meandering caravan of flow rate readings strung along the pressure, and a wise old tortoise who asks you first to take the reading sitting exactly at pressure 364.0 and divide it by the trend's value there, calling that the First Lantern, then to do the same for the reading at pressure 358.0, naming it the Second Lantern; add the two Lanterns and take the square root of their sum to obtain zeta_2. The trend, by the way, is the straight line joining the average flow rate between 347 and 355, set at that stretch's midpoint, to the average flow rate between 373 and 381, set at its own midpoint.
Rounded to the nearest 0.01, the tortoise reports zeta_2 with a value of 1.38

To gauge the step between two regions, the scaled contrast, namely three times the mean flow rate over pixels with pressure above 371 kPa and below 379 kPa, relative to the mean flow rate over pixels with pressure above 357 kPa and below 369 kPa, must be 2.4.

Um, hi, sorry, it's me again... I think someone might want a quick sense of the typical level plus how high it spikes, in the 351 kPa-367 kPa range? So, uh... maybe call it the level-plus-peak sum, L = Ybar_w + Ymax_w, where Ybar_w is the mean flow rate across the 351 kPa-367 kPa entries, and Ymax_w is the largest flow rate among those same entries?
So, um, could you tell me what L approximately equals 434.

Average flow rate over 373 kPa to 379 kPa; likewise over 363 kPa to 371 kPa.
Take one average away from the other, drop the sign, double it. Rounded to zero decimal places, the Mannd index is 60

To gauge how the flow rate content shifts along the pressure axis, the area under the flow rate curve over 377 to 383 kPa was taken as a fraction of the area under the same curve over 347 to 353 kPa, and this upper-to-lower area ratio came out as 0.496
